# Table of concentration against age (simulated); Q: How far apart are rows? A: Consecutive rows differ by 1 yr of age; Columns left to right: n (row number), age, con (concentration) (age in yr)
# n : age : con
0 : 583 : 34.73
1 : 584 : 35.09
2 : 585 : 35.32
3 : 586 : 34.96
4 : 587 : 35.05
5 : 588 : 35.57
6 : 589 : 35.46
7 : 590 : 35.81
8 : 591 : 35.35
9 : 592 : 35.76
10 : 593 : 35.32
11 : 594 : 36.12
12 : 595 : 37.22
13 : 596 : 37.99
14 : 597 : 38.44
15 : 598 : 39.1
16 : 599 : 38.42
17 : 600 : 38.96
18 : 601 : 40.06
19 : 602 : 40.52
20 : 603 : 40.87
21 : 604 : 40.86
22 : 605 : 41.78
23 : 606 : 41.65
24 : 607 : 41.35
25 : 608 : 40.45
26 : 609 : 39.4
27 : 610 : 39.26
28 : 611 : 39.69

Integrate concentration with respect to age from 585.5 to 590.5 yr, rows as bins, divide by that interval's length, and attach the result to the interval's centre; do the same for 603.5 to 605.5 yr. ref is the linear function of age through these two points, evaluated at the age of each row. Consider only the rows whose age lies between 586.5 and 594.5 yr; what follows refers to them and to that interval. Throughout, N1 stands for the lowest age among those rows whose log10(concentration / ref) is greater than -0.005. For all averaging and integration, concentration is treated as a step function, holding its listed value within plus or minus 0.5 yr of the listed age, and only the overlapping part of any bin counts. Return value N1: 587 yr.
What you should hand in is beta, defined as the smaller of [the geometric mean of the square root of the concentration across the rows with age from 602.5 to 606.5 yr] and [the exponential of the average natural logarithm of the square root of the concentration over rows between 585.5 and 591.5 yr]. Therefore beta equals 5.95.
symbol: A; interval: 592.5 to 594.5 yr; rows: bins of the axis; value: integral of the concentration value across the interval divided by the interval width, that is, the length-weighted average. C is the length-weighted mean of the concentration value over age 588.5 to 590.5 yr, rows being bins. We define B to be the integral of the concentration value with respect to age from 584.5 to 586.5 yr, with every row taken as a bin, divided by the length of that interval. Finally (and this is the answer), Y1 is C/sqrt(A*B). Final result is 1.01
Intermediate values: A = 35.7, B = 35.1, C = 35.6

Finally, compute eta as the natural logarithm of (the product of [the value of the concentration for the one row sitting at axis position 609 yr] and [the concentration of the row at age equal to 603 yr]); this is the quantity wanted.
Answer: 7.38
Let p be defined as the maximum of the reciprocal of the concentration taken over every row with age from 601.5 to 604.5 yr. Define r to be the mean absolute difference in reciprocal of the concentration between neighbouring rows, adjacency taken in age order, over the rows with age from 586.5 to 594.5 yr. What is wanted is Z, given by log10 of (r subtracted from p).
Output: -1.614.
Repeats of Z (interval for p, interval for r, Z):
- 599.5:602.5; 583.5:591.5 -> -1.595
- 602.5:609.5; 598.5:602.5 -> -1.603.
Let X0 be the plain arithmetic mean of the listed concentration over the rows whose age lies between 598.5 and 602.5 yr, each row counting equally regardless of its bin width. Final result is 39.5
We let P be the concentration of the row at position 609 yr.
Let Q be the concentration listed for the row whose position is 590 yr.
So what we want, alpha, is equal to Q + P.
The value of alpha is 75.2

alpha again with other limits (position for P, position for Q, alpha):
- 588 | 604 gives 76.4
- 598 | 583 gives 73.8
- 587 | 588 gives 70.6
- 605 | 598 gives 80.9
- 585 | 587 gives 70.4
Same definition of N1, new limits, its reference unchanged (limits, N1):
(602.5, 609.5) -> 603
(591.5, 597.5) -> 596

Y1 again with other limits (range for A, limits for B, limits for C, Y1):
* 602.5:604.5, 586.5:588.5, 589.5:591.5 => 0.94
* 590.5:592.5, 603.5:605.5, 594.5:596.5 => 0.98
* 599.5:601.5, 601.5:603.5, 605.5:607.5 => 1.03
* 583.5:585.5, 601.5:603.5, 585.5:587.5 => 0.92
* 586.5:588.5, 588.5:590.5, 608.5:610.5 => 1.11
